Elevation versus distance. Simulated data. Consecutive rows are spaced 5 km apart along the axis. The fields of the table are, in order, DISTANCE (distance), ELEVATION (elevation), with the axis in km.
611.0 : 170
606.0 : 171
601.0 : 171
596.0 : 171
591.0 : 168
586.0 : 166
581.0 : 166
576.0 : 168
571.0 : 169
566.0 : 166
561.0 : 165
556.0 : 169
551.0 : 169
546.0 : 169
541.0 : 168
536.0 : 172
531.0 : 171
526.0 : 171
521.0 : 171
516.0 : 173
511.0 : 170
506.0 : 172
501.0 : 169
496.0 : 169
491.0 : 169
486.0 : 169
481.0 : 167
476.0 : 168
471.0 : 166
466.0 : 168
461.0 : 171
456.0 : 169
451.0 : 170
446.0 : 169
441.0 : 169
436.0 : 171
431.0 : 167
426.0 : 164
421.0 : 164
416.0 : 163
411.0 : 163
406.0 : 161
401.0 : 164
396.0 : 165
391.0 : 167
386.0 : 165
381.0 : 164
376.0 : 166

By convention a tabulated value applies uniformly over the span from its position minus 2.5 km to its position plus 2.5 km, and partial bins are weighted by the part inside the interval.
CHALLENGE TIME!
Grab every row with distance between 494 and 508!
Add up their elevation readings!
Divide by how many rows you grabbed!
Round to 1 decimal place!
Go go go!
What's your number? 170.0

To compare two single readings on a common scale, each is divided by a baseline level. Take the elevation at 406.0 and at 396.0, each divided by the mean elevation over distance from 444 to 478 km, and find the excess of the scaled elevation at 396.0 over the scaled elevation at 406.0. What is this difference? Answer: 0.02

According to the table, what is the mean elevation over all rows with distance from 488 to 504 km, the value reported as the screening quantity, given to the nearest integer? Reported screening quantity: 169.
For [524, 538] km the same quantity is 171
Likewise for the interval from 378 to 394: 165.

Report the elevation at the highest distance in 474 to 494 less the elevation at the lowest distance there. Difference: 1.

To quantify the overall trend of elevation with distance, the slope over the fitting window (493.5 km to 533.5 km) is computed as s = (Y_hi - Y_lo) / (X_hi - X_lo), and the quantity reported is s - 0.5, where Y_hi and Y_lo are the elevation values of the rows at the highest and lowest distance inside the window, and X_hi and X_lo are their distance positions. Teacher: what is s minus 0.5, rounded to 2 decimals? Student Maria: -0.44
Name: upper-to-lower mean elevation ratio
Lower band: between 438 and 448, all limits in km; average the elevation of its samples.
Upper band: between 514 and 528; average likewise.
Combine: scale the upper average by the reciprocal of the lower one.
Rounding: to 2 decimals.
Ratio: 1.02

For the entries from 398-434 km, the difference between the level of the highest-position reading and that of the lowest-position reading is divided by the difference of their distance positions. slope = 0.10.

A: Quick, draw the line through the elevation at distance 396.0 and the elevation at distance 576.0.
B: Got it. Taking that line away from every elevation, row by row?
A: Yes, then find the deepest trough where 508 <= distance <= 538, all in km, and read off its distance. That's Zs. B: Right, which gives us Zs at 511.0 km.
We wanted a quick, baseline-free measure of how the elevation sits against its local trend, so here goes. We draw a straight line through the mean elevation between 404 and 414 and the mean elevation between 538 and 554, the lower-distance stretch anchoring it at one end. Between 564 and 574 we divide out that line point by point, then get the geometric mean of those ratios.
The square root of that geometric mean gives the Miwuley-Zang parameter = 0.99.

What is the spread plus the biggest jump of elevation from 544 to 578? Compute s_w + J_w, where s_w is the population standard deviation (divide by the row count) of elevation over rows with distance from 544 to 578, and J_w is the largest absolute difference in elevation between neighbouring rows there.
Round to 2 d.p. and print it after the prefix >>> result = 5.55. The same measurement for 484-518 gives 4.55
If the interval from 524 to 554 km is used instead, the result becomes 5.41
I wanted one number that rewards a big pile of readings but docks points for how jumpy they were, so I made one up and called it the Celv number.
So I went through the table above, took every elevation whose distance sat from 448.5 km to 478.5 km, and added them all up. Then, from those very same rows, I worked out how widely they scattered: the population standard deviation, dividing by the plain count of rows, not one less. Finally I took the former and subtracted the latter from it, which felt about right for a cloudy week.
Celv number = 1010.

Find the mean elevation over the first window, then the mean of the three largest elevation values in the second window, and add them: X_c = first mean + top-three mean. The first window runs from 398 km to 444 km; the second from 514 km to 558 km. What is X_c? 337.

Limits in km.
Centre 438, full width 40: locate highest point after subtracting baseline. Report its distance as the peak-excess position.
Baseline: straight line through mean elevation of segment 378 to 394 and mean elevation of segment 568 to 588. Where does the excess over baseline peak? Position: 436.0 km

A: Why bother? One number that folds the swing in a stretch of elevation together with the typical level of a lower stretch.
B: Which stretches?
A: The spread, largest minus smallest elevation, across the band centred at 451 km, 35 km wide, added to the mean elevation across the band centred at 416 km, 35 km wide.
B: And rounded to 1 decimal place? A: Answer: 166.7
